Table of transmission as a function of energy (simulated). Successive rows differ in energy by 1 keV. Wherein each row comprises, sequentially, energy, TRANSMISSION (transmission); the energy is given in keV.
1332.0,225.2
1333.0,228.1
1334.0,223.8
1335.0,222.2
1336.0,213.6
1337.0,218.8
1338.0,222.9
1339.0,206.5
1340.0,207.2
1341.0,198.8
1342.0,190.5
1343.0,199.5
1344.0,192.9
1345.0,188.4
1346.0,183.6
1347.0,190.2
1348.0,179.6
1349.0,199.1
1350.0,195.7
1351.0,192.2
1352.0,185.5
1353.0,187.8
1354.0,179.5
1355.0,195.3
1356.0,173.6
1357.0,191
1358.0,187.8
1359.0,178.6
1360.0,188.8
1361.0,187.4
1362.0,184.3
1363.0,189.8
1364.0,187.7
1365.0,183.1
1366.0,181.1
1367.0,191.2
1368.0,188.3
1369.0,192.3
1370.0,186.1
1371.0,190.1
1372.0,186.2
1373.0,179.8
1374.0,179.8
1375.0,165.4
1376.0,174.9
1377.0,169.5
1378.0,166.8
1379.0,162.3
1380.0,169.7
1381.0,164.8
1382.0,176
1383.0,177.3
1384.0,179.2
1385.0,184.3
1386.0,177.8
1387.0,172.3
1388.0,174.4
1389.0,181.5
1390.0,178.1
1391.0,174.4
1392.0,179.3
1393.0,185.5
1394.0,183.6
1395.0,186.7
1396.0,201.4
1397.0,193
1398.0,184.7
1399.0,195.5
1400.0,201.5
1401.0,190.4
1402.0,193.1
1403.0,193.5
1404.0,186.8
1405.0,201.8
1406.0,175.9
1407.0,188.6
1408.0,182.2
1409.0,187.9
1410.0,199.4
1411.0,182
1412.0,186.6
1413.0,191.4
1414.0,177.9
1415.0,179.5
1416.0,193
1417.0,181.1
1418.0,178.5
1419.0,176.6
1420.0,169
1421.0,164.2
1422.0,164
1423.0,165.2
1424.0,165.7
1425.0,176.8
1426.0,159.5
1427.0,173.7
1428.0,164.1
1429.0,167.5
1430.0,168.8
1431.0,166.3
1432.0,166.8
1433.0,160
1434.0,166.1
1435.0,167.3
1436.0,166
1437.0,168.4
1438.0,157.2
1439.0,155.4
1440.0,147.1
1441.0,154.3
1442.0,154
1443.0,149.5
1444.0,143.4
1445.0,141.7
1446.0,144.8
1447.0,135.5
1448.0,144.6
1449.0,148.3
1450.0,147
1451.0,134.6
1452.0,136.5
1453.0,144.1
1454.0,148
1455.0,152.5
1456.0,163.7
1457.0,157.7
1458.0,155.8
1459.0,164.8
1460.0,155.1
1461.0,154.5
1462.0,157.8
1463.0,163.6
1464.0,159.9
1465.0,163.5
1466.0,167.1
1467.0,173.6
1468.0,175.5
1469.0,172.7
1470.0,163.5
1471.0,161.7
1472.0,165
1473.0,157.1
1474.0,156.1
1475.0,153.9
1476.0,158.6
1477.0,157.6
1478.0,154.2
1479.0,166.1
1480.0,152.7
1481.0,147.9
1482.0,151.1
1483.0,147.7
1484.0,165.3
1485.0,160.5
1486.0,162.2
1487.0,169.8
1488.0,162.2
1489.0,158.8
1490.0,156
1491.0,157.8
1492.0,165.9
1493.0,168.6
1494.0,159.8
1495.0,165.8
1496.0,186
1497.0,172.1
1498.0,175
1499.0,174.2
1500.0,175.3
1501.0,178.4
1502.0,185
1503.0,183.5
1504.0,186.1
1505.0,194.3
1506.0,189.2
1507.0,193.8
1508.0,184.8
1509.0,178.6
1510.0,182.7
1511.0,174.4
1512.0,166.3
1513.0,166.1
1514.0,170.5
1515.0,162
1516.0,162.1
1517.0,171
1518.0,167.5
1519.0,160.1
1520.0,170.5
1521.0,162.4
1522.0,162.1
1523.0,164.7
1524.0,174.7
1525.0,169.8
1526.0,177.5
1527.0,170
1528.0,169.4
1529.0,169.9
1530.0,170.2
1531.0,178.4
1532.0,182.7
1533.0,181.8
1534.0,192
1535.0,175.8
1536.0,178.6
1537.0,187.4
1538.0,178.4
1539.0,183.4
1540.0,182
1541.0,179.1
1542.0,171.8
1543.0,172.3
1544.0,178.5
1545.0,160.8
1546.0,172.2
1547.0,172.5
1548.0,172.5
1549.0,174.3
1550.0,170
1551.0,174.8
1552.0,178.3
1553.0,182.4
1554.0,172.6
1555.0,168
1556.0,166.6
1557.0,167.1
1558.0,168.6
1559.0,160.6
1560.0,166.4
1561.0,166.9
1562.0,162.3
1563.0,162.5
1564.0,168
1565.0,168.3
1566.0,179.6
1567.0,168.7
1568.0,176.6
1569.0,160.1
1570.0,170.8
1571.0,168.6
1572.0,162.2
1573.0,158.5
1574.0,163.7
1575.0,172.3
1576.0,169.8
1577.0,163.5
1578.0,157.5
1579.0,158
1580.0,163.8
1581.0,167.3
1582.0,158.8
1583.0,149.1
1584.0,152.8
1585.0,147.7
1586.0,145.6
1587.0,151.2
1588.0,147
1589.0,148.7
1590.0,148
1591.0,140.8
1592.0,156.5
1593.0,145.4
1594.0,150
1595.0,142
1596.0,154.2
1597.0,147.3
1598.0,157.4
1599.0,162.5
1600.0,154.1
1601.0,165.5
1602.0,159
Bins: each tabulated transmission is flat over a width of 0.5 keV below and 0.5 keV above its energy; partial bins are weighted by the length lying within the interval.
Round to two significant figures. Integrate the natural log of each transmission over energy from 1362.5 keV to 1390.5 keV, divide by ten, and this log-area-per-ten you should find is 15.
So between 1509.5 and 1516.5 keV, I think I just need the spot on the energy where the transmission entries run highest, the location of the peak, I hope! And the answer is 1510.0 keV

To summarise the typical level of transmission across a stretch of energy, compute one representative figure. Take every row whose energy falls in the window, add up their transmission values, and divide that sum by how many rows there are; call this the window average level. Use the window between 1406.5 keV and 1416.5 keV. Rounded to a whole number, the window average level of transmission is 187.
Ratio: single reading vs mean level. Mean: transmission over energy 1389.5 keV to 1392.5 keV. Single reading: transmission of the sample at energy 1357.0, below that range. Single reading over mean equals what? 1.08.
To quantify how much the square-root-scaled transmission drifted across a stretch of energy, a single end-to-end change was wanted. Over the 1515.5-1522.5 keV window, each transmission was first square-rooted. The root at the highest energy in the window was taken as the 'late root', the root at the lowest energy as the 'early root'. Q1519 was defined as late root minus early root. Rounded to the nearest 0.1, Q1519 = 0.0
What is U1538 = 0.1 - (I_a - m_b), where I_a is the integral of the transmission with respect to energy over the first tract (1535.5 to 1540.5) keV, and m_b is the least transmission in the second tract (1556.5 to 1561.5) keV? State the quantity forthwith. -749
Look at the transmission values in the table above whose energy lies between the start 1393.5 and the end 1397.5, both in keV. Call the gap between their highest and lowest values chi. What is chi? 18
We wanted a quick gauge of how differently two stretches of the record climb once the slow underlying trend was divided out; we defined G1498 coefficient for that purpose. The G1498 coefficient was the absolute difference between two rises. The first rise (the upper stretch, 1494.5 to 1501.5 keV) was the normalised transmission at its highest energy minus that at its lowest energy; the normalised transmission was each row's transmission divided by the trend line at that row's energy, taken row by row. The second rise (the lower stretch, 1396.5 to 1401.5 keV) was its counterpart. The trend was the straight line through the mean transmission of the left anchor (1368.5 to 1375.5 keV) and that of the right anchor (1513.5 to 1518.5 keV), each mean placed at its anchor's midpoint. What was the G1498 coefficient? 0.09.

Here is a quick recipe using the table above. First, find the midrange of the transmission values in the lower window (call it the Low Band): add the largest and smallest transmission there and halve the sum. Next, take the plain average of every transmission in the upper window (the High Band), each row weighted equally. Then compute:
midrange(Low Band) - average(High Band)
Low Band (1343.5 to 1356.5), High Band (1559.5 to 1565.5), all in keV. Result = 21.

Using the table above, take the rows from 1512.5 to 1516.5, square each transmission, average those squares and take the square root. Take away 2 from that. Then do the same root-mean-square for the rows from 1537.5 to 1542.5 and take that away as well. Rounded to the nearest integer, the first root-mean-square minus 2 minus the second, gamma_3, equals -16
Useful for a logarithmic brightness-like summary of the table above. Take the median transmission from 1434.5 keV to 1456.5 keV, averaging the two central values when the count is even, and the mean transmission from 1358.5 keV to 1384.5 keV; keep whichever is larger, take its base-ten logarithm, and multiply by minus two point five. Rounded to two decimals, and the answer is -5.64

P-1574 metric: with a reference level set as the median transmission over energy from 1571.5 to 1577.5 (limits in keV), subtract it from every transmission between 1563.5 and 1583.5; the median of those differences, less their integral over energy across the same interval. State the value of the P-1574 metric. -31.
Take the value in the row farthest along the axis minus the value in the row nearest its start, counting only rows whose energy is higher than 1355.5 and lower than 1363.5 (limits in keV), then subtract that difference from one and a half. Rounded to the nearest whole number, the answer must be -15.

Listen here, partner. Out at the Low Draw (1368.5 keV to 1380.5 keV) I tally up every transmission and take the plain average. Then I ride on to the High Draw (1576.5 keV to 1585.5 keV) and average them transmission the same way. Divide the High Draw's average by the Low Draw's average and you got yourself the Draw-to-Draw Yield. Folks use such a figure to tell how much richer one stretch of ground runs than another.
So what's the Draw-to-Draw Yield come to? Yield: 0.89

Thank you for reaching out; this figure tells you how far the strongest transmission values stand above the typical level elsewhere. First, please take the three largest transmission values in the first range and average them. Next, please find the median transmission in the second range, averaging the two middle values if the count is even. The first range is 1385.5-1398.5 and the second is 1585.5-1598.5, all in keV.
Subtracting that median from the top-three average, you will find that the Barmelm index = 46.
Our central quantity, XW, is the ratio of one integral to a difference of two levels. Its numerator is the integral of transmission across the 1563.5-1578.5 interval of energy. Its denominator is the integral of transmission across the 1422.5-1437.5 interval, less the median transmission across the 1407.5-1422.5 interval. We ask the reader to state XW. 1.08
